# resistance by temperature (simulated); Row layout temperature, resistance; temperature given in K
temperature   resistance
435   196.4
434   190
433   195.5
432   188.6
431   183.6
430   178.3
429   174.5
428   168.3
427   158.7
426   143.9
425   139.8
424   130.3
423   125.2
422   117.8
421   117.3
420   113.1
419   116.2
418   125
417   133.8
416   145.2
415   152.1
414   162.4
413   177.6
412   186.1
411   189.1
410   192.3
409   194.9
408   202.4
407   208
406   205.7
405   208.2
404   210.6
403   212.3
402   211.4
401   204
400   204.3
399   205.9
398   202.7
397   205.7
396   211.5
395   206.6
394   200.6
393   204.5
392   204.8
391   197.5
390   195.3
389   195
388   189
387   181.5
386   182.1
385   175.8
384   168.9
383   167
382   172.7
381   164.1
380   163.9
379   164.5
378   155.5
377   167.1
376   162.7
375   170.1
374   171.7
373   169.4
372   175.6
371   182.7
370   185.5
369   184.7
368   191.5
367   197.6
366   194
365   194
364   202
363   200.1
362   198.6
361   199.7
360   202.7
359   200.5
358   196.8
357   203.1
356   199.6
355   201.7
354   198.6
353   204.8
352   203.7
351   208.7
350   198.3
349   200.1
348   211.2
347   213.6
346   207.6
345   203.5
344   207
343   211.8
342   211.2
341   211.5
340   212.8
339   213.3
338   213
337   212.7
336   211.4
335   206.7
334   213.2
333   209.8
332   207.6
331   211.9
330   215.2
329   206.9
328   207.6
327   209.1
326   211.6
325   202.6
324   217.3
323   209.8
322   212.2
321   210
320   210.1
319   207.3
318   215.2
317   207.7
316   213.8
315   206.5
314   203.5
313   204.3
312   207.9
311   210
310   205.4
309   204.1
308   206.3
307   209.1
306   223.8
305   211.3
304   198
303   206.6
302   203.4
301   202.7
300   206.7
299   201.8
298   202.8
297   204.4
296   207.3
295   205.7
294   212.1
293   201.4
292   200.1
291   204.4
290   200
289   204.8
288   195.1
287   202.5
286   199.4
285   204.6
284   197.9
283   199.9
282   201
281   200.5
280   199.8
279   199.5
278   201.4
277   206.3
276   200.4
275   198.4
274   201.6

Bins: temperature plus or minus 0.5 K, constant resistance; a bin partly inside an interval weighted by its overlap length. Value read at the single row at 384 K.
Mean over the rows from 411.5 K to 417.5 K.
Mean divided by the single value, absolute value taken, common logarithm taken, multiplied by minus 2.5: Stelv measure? 0.06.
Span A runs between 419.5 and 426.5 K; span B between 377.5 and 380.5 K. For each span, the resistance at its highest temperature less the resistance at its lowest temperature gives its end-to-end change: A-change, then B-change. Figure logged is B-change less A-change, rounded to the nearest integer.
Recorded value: -22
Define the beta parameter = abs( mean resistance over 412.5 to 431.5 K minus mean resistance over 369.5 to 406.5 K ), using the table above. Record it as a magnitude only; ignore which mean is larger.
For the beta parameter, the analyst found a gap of 43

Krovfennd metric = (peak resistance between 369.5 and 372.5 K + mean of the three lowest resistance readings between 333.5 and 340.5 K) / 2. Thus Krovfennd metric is 198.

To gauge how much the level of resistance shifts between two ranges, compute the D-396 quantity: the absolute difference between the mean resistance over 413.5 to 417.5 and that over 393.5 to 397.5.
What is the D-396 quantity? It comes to 58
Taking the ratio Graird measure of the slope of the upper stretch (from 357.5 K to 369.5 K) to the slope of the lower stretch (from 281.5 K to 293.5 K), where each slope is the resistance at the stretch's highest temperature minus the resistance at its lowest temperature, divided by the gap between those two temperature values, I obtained -30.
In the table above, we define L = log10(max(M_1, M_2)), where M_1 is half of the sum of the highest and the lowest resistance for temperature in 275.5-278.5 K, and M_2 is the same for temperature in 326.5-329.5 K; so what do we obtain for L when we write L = 2.318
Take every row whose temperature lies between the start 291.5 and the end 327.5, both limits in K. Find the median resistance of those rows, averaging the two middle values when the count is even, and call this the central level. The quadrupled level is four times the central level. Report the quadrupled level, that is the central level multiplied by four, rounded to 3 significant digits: 828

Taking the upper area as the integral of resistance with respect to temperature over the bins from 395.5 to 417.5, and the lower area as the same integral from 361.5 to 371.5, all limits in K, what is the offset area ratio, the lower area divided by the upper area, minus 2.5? -2.0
